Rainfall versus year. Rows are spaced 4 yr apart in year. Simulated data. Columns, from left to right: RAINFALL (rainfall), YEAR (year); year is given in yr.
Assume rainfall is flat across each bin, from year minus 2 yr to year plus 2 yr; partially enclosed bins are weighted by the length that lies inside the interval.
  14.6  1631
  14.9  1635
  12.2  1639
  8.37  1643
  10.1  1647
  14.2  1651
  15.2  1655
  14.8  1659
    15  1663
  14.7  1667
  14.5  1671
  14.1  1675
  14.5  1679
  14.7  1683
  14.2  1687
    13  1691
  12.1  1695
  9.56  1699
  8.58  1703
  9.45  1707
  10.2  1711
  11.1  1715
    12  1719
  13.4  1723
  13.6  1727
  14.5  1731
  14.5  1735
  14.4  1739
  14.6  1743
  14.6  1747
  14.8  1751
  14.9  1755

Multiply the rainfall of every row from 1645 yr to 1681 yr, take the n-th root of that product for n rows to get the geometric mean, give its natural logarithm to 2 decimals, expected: 2.64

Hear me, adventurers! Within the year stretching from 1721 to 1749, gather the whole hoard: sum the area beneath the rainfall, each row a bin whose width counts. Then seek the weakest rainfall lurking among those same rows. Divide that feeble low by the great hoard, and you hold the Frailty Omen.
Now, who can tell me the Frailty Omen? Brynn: 0.034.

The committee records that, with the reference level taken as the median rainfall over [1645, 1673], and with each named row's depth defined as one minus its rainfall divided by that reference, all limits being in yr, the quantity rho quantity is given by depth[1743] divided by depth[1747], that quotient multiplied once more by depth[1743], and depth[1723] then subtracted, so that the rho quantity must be -0.082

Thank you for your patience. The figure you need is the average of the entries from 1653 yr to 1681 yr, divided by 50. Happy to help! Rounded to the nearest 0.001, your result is 0.294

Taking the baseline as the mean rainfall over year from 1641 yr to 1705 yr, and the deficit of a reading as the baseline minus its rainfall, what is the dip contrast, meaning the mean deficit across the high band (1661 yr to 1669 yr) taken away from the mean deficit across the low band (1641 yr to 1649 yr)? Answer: 5.6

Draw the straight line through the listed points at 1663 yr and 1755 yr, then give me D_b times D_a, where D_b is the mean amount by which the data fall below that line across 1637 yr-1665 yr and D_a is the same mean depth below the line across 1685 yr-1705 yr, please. 7.6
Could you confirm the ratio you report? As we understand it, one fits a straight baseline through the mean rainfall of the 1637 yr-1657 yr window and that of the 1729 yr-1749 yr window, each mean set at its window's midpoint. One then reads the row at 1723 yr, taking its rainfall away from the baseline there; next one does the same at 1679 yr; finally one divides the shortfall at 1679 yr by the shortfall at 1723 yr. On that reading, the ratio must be -2.4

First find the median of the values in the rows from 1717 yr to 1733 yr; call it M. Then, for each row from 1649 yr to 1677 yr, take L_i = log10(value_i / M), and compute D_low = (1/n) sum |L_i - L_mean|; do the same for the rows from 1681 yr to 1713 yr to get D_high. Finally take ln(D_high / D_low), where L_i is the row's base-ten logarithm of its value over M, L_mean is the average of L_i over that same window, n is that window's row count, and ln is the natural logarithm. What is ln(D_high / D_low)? 2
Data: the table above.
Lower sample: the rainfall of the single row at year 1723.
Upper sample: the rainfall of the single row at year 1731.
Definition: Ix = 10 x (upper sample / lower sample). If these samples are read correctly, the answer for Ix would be 11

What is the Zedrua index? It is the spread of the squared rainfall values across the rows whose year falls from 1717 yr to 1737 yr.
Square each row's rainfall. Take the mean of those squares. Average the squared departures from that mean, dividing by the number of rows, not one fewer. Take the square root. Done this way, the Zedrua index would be 24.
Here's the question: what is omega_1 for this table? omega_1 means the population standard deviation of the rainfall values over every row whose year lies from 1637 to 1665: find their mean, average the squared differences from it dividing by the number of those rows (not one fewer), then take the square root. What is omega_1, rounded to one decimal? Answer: 2.5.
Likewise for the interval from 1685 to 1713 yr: 1.9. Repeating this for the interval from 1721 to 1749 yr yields 0.5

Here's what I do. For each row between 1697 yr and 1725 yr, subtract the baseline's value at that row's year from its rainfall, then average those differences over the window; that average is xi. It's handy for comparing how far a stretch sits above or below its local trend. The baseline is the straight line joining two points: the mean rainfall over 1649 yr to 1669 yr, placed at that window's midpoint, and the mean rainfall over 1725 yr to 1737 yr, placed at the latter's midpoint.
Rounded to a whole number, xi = -4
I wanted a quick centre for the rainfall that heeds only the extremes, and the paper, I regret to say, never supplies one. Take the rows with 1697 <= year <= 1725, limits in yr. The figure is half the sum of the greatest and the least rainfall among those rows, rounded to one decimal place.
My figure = 11.0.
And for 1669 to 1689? 14.4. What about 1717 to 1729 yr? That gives 12.8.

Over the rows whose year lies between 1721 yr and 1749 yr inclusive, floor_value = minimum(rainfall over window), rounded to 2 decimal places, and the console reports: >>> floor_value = 13.40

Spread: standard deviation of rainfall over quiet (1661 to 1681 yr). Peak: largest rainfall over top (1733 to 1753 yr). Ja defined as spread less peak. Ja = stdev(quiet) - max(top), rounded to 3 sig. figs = -14.5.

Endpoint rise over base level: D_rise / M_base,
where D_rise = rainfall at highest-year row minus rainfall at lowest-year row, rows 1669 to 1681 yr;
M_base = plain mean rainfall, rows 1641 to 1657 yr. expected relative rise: 0.00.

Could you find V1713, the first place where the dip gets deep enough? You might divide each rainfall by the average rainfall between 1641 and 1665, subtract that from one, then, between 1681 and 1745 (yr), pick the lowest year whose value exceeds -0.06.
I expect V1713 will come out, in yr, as 1691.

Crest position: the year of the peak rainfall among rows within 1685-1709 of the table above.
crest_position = 1687 yr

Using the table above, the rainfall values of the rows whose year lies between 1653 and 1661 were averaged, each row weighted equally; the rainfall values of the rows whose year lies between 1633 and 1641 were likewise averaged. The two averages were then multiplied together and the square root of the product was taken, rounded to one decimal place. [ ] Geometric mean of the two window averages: 14.3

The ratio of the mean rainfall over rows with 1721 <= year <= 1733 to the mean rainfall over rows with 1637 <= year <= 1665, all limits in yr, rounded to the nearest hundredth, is 1.08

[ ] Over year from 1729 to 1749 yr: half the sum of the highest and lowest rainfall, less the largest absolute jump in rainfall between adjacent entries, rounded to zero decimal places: 14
